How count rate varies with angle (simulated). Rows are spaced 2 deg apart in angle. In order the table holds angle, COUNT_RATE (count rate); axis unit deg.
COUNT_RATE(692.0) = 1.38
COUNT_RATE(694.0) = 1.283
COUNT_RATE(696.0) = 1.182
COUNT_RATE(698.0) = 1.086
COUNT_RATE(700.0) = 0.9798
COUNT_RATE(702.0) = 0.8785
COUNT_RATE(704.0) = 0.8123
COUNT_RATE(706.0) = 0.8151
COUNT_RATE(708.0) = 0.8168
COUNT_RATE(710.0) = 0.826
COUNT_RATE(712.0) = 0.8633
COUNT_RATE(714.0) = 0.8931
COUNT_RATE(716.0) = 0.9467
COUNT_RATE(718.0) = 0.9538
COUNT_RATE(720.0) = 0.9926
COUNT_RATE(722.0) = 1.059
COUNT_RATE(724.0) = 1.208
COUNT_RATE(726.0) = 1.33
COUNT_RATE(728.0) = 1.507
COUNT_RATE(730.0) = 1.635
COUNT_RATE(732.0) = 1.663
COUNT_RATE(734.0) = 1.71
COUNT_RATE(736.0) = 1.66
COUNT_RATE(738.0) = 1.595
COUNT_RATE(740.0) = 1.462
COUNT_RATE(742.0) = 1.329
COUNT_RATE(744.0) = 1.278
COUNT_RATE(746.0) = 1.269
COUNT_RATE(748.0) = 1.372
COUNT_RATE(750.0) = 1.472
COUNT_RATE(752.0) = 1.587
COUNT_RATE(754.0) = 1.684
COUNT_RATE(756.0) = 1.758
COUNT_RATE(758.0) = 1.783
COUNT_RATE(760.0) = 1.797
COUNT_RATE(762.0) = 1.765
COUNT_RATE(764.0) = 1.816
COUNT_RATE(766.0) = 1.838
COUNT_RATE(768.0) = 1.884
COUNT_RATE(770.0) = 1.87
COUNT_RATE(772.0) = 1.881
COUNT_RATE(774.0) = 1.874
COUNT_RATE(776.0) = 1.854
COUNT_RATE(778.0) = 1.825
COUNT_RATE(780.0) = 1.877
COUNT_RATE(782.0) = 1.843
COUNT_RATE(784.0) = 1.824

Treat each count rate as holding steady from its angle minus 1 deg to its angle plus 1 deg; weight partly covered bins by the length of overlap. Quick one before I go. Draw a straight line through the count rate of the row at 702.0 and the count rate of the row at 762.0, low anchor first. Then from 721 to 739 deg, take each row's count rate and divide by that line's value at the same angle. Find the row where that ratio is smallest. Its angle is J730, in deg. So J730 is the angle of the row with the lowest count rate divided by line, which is 722.0 deg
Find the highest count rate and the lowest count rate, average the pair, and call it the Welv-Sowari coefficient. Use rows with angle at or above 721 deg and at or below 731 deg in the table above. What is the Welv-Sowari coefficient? 1.3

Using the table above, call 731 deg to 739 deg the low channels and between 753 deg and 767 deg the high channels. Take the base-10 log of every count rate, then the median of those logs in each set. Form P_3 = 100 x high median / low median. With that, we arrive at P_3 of 114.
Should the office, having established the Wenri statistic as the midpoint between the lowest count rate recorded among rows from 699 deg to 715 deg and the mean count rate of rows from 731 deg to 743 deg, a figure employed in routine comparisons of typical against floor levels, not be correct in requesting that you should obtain 1.2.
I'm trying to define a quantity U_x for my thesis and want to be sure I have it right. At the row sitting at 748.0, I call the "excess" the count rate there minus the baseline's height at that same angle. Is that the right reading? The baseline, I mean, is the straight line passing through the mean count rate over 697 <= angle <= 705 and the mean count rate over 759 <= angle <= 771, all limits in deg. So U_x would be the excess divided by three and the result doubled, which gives -0.15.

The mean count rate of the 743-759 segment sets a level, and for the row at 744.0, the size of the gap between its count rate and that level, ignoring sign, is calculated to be 0.25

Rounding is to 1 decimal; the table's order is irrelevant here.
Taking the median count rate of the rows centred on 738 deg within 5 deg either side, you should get 1.6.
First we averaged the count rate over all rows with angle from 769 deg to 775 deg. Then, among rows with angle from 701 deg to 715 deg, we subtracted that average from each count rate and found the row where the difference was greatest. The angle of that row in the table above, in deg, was 714.0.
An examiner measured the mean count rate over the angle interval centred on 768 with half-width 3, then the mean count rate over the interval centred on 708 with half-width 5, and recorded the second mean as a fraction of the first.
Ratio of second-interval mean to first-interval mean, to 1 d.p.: 0.4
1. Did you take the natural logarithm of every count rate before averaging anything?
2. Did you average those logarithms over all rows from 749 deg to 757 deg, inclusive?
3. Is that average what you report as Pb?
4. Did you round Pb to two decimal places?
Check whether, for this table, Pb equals 0.48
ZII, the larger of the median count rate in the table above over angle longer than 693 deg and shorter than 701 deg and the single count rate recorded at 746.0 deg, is 1.27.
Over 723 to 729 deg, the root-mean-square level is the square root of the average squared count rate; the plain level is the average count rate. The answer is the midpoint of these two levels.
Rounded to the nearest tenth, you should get 1.4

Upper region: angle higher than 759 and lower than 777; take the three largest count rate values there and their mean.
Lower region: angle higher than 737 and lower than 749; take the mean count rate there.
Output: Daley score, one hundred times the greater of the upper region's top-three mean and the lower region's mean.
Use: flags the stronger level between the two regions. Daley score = 188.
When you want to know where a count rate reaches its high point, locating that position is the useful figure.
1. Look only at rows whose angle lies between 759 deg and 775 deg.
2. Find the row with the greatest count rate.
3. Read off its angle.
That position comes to 768.0 deg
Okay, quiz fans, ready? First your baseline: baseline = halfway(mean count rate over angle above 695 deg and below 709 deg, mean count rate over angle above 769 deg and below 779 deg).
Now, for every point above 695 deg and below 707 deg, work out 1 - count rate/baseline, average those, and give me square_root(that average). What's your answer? 0.6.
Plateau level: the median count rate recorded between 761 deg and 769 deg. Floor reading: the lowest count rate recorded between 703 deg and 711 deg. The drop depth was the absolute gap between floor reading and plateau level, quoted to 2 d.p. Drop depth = 1.01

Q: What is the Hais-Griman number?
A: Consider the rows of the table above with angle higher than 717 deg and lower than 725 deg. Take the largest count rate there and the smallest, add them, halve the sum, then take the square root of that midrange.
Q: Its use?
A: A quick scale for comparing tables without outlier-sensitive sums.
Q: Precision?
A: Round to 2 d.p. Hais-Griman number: 1.04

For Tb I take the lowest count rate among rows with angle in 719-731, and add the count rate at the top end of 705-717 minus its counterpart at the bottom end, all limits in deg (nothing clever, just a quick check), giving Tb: 1.1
